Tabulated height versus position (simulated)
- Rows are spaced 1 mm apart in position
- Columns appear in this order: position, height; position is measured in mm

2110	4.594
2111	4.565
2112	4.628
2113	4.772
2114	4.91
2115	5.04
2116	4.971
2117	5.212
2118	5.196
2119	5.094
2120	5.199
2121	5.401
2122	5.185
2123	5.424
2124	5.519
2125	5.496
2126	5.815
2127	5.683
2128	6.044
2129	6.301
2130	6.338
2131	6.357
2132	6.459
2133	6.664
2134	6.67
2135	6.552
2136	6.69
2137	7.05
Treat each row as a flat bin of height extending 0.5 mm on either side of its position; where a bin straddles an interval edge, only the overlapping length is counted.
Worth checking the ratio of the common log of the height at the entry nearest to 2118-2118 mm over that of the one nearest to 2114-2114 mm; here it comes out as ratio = 1.04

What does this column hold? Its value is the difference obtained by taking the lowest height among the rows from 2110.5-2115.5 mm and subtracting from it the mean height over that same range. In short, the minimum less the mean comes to -0.22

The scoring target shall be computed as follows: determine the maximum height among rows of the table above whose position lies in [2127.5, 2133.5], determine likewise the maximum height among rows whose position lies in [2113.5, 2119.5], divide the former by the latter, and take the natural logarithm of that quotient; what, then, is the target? 0.25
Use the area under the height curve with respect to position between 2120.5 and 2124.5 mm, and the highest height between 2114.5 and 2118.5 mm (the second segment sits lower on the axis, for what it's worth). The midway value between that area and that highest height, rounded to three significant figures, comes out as 13.4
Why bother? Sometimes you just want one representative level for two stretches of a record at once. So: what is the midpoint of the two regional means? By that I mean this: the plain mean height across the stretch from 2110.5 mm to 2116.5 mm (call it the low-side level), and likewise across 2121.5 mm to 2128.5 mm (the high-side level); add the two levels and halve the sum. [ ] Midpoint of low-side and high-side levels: 5.2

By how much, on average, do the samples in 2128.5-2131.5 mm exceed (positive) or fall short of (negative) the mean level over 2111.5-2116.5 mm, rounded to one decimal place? 1.5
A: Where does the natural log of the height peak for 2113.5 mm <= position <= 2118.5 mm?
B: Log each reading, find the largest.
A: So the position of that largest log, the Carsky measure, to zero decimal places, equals 2117 mm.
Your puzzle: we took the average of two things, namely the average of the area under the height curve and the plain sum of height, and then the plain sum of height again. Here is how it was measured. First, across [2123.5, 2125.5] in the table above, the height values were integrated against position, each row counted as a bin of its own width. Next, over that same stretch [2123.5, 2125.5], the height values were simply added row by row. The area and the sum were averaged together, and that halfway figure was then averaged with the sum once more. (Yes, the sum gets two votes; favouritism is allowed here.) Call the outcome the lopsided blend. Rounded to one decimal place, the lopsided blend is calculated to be 11.0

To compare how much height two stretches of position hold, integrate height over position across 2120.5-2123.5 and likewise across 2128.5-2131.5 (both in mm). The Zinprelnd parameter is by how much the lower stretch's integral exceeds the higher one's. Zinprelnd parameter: -3.0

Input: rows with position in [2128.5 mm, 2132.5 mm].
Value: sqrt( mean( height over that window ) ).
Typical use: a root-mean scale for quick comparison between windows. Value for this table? 2.5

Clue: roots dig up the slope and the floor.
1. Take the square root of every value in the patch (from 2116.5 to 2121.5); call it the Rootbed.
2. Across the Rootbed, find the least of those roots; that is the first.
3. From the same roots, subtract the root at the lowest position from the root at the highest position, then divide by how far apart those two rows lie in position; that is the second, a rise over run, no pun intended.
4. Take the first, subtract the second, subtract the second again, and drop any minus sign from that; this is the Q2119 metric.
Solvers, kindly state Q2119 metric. 2.24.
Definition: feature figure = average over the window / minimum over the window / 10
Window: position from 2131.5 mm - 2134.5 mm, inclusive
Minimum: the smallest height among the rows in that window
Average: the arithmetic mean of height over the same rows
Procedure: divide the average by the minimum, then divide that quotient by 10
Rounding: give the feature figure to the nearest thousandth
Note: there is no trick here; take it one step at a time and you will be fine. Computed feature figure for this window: 0.102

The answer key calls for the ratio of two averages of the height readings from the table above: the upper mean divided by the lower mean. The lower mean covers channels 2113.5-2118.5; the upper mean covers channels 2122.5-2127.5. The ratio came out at 1.10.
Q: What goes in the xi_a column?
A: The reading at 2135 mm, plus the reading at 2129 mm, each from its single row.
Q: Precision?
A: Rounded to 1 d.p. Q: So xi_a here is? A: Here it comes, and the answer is 12.9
